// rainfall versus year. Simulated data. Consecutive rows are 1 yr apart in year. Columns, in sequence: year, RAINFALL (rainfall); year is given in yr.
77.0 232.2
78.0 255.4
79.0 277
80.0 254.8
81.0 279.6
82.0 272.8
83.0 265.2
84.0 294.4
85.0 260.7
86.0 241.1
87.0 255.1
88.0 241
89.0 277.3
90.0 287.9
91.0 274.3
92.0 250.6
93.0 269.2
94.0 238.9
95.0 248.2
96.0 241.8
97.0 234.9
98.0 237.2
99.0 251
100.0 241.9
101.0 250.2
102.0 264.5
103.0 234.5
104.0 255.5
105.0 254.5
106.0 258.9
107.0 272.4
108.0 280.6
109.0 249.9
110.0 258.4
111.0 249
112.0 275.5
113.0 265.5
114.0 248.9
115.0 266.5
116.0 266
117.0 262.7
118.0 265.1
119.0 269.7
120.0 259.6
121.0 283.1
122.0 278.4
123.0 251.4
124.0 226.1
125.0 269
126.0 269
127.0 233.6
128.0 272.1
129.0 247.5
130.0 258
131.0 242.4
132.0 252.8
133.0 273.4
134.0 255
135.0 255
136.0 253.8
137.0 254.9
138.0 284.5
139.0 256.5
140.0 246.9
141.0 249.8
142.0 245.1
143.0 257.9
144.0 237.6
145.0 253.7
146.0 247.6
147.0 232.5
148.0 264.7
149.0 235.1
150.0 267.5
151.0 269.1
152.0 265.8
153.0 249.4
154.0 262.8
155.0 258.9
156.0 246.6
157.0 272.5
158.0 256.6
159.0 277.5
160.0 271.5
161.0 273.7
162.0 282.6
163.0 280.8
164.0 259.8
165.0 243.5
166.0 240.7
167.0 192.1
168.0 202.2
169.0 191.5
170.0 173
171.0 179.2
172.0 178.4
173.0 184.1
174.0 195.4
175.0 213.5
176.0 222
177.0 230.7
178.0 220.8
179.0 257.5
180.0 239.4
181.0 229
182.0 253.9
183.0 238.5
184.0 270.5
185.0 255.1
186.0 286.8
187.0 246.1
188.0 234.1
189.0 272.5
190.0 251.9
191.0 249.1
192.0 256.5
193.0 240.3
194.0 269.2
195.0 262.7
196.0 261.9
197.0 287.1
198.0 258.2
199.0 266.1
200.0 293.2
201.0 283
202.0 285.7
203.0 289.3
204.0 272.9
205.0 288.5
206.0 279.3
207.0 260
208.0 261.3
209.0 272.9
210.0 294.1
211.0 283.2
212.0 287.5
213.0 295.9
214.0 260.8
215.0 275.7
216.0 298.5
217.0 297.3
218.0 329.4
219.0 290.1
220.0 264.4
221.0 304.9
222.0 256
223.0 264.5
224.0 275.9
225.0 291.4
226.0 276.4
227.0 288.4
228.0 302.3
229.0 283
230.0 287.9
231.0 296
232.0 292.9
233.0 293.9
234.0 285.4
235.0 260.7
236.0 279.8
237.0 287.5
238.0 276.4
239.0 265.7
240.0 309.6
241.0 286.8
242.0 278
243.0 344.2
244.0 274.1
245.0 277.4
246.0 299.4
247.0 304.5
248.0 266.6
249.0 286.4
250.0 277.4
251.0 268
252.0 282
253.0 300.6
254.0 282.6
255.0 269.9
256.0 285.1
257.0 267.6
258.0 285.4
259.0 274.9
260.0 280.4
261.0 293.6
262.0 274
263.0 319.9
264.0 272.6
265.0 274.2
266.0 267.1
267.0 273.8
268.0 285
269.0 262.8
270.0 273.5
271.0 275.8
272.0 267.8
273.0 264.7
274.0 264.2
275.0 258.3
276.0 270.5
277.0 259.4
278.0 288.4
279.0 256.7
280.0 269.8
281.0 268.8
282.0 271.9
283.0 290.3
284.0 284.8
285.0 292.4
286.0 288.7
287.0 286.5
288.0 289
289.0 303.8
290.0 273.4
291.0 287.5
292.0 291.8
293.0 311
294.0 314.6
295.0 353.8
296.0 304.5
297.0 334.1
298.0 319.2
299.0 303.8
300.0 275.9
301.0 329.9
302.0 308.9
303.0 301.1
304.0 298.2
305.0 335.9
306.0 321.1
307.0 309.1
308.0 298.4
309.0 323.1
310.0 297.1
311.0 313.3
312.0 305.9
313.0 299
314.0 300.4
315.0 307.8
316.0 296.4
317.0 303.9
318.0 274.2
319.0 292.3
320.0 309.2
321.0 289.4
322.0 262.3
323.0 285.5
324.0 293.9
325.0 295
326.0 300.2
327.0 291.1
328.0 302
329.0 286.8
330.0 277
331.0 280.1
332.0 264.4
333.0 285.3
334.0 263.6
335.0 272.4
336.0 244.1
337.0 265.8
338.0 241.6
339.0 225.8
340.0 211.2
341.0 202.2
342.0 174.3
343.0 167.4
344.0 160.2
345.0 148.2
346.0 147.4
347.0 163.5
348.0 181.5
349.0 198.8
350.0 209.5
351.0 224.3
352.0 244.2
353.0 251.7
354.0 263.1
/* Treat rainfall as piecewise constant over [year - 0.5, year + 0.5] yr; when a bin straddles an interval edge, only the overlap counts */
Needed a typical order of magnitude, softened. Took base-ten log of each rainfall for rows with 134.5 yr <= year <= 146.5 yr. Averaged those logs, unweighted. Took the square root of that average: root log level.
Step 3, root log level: 1.55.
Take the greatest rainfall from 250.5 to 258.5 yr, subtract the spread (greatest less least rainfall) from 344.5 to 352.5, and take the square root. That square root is 14.3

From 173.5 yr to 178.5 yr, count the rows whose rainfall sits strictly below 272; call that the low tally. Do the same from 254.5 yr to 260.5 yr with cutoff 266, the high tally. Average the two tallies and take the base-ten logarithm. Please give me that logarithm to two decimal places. 0.40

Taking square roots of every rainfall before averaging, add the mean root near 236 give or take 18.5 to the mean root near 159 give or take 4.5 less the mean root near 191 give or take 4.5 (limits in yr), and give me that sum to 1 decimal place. 17.4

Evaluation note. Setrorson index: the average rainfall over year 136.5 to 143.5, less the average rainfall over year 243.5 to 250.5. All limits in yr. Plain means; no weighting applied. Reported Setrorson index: -27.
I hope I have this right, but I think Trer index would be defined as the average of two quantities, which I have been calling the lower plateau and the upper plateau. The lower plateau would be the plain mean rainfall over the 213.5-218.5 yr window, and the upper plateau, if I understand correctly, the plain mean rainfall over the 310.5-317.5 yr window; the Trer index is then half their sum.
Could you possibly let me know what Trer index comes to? 298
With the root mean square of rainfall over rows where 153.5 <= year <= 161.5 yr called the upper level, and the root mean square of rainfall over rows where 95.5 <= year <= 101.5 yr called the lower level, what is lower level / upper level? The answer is 0.92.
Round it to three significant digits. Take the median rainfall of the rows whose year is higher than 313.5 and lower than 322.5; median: 296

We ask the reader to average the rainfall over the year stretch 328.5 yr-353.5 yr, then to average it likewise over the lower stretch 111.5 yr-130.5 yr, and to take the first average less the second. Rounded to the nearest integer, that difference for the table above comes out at -38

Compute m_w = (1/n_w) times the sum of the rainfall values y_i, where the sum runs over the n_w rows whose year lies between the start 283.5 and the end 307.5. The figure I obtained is 305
